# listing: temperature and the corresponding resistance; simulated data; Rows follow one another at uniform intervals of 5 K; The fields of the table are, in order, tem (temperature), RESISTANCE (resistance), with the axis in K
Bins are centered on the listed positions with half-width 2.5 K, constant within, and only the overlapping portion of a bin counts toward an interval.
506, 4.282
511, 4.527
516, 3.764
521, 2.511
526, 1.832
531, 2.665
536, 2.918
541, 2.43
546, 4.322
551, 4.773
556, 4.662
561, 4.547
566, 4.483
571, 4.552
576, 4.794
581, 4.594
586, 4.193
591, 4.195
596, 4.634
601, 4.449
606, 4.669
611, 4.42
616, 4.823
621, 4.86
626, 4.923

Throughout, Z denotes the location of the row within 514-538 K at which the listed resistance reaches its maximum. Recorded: 516 K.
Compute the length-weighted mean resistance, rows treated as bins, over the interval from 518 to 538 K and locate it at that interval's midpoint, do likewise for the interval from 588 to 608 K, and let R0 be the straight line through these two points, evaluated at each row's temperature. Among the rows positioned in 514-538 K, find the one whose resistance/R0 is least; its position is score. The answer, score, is 526 K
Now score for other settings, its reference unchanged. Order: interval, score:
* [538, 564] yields 541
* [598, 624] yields 611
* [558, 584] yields 581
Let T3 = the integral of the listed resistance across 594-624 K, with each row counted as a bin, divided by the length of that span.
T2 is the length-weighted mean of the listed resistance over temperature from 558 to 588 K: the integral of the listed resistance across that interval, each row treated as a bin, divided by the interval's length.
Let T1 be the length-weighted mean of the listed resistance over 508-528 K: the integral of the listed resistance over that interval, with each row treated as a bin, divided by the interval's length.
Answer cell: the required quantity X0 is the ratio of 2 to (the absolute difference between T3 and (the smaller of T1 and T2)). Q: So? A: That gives 1.40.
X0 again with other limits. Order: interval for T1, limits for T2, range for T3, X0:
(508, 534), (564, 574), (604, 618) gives 1.29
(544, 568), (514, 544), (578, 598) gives 1.17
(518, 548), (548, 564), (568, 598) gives 1.16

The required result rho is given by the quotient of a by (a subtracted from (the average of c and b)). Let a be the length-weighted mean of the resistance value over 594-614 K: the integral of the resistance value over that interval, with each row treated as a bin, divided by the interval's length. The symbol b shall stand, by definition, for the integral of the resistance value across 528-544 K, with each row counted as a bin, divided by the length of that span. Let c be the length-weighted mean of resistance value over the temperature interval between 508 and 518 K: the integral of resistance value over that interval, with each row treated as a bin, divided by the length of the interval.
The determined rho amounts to -4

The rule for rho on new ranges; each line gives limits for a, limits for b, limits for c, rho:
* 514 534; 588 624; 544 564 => 1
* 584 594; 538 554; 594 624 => 157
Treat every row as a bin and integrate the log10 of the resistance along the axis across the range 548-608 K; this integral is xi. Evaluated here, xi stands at 39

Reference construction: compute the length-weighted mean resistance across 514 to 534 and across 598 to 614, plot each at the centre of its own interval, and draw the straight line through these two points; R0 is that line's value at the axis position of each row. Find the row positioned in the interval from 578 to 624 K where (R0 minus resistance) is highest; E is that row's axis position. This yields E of 611 K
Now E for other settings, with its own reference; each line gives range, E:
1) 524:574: 526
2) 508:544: 526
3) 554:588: 586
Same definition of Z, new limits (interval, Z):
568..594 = 576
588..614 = 606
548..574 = 551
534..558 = 551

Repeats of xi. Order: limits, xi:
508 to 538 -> 14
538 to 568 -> 18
